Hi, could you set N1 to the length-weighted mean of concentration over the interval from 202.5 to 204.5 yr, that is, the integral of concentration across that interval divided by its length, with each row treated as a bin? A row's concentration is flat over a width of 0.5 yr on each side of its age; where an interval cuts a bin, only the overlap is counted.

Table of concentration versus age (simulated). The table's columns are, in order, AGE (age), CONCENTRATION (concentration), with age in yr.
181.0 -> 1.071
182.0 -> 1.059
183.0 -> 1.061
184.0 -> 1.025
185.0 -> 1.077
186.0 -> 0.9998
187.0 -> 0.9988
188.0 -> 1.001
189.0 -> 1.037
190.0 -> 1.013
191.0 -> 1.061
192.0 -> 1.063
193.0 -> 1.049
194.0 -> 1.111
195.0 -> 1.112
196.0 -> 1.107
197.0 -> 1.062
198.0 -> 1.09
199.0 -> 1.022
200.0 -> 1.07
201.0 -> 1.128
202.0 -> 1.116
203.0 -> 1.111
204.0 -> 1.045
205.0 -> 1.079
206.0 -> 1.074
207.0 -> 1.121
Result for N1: 1.078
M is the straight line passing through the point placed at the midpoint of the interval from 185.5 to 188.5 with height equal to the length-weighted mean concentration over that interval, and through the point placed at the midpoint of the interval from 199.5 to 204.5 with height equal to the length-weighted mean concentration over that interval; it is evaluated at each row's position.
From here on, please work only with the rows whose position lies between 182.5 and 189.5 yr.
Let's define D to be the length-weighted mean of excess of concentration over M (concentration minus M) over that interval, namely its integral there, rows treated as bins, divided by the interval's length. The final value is 0.03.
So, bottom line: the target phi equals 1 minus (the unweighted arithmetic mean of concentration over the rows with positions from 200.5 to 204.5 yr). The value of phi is -0.10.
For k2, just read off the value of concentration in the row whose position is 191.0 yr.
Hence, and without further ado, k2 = 1.061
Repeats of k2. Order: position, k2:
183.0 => 1.061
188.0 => 1.001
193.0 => 1.049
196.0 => 1.107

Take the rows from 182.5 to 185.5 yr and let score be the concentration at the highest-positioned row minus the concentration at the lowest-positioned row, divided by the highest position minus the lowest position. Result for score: 0.008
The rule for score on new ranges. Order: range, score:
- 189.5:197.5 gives 0.007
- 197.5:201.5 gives 0.013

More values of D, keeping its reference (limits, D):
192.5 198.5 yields 0.04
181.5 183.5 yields 0.09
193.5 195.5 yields 0.06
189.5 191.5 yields 0.02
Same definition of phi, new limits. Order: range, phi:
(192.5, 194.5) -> -0.08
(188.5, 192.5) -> -0.04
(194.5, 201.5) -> -0.08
